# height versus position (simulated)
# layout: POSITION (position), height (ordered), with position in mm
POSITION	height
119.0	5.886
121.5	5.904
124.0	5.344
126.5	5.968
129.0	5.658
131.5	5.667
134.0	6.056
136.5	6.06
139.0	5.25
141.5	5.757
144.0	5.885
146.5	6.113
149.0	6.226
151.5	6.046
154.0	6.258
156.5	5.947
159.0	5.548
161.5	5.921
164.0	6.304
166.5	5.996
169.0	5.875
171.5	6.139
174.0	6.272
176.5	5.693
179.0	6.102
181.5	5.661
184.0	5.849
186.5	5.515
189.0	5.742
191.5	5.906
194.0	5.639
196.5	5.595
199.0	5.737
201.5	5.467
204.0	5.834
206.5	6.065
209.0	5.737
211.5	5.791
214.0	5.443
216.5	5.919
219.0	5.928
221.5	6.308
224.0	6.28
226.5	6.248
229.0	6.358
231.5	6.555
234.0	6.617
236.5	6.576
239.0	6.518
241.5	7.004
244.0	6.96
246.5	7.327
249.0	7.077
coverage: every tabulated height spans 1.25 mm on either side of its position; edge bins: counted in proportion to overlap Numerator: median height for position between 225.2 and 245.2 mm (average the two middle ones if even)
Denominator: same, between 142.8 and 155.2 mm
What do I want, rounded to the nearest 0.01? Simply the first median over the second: 1.07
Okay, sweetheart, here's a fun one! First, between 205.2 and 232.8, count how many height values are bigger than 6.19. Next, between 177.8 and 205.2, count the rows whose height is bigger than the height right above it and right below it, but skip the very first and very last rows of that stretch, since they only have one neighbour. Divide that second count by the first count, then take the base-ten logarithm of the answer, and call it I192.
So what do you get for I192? -0.22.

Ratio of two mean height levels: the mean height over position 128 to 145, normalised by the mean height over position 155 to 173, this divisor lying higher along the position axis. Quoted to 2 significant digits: 0.97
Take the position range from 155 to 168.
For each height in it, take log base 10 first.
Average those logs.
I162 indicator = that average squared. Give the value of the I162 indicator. 0.60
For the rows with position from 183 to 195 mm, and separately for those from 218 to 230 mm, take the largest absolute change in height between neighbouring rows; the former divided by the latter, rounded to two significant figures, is 0.88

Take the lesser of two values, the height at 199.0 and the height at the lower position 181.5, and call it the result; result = 5.66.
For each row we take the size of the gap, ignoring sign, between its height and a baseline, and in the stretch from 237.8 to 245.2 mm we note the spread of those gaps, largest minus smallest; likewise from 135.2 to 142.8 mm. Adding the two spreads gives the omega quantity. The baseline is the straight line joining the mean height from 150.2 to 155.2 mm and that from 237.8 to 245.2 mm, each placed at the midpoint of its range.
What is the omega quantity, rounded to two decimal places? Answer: 0.94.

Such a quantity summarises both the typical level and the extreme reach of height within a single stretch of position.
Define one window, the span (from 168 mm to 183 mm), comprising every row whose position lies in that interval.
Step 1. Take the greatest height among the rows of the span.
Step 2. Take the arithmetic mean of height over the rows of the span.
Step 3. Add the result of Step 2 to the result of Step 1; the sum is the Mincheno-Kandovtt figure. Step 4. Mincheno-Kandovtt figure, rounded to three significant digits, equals 12.2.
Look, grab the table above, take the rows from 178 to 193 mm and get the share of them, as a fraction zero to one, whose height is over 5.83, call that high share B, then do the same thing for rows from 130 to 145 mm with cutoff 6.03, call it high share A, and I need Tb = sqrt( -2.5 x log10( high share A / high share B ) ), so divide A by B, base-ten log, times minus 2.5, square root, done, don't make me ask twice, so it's 0.66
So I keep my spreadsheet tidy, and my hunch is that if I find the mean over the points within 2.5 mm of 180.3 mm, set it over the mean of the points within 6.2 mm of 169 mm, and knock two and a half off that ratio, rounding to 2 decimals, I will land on -1.54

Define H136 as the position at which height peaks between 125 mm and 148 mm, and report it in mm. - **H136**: 146.5 mm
